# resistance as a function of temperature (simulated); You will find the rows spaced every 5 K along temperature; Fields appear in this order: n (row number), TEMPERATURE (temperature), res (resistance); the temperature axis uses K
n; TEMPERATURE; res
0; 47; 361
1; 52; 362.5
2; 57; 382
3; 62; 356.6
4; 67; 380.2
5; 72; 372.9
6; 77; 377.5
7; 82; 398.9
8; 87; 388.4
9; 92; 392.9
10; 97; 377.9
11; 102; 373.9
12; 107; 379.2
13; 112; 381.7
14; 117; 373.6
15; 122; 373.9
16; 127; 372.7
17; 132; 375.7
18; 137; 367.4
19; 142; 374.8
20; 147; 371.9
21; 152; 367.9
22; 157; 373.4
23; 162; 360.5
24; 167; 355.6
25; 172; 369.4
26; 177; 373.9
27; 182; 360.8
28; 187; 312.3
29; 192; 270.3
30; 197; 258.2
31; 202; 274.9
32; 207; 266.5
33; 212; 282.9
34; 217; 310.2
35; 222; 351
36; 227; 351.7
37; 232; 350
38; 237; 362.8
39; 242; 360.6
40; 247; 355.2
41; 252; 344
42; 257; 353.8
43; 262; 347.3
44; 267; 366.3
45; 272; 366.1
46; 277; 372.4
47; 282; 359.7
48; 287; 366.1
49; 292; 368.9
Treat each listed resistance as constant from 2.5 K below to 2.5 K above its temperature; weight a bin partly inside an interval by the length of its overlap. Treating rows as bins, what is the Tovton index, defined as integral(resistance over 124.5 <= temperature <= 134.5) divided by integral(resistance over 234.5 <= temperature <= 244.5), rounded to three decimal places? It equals 1.035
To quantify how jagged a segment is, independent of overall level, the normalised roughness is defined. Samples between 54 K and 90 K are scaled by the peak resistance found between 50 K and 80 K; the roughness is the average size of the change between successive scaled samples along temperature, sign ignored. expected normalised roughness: 0.040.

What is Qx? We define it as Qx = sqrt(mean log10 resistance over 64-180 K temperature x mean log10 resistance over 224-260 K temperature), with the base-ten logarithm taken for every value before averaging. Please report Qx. 2.56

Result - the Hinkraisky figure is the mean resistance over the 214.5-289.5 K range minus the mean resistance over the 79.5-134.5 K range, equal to -26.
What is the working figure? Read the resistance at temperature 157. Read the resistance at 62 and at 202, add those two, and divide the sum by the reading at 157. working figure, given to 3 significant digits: 1.69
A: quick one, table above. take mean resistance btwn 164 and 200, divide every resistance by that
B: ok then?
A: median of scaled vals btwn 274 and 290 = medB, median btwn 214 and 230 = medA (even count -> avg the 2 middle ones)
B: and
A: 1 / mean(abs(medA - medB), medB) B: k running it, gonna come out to 1.72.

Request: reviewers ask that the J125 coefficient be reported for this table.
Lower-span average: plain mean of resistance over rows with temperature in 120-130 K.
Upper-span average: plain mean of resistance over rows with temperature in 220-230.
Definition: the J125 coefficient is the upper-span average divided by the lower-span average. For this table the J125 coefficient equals 0.941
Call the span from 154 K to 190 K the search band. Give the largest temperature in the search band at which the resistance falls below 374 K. 187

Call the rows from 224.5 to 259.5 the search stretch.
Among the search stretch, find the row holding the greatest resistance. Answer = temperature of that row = 237 K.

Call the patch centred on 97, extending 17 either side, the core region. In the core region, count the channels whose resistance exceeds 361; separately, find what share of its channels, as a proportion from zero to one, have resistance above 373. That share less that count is -6.0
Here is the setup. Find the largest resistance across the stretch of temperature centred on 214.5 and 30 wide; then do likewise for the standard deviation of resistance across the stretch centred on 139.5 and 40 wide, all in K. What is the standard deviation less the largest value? -349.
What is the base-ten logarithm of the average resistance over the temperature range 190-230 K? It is 2.47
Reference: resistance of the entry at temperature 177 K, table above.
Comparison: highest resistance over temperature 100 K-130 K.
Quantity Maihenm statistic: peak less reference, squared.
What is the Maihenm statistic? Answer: 61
